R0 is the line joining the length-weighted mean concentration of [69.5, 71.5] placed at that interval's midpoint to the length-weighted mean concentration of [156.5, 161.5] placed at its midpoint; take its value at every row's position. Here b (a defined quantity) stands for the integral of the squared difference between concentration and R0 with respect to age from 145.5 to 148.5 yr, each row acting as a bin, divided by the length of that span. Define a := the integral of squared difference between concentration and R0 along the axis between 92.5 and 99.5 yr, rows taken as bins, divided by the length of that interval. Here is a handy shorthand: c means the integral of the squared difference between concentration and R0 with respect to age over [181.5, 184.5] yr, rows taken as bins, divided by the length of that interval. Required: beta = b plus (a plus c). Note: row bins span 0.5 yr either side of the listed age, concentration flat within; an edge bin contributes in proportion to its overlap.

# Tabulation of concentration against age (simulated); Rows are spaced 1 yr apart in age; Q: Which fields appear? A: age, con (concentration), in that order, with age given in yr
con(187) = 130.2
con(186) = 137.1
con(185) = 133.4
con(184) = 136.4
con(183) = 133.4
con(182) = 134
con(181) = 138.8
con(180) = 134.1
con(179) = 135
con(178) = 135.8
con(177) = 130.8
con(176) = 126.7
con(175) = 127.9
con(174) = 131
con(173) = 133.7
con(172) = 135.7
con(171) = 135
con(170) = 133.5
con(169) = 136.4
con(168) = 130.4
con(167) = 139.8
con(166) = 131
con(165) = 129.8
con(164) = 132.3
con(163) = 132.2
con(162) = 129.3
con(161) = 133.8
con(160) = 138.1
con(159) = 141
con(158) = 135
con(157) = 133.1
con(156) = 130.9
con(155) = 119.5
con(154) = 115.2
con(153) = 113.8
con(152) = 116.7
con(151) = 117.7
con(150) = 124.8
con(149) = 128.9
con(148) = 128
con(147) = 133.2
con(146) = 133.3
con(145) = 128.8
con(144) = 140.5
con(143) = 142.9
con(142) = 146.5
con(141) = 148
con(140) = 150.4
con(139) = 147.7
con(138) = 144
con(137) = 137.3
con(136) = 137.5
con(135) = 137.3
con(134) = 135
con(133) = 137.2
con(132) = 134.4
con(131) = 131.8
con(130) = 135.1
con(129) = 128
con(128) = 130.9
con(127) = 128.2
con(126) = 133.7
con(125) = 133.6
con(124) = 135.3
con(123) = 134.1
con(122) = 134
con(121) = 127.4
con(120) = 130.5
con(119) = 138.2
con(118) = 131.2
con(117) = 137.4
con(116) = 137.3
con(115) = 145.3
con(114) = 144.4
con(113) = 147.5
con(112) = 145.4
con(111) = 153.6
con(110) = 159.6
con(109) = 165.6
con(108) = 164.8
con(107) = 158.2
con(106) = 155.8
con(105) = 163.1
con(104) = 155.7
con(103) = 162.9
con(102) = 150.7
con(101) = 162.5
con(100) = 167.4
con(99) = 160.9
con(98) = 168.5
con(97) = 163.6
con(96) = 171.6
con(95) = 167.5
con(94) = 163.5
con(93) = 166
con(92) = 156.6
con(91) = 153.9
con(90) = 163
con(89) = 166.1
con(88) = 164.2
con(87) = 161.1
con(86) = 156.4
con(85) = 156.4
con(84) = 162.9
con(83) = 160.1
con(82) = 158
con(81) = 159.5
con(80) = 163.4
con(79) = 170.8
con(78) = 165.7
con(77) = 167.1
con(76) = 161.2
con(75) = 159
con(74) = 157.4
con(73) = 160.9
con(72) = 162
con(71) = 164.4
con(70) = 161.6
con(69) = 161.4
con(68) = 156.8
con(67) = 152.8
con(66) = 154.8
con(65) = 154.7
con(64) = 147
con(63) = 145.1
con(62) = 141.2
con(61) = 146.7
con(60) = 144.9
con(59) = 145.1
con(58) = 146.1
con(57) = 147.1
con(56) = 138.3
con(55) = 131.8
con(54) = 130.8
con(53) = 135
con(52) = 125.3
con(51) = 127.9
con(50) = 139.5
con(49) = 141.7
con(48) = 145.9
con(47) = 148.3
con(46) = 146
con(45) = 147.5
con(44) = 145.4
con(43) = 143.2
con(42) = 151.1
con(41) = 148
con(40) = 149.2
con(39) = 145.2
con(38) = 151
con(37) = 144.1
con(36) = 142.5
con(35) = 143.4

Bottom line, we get 233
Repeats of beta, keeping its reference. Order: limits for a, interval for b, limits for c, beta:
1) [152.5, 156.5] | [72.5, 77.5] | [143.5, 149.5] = 454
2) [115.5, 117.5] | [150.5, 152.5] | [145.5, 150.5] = 696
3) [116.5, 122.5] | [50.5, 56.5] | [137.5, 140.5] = 1638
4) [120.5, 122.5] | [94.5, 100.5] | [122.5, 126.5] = 601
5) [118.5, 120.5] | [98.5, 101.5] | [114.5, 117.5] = 401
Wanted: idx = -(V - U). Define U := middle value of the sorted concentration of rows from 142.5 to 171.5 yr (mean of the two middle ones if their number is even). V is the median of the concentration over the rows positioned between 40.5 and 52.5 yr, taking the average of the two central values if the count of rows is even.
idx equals -13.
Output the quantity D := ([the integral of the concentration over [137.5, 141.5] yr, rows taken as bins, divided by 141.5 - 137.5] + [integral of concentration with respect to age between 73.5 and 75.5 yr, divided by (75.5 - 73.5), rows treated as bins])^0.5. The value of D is 17.5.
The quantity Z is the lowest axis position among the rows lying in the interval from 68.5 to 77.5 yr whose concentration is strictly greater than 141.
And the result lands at 69 yr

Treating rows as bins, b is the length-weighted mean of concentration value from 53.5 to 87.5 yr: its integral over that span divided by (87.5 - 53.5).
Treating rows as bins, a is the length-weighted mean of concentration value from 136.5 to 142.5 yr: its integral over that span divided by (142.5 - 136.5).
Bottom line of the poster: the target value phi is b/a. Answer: 1.06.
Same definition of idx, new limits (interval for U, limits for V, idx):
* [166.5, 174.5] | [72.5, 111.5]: -28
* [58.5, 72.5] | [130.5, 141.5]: 16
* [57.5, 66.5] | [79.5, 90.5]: -15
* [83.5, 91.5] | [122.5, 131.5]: 28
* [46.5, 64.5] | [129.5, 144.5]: 6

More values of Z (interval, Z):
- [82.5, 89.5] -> 83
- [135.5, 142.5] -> 138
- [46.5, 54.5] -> 47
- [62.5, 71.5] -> 63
